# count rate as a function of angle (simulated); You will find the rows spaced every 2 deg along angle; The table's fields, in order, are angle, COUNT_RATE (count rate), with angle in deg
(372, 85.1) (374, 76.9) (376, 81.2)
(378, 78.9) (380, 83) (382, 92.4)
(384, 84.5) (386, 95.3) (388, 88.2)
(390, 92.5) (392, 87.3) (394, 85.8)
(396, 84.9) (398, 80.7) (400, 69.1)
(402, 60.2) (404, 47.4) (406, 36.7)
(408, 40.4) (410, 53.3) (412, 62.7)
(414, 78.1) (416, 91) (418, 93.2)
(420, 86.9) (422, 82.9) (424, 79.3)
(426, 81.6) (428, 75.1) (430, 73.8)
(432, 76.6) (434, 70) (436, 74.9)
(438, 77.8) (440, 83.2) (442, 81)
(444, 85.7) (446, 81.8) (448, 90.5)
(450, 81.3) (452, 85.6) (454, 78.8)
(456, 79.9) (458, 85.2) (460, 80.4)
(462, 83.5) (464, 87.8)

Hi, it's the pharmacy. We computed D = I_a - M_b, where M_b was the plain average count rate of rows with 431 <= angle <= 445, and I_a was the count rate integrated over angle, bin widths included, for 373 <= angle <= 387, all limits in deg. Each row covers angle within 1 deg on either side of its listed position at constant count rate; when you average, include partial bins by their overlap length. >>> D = 1106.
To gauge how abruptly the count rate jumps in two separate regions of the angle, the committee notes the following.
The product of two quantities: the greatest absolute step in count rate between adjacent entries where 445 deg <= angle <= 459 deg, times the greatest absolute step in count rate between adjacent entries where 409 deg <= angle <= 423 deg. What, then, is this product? 142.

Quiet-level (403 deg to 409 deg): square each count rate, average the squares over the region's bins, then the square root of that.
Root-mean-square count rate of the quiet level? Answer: 42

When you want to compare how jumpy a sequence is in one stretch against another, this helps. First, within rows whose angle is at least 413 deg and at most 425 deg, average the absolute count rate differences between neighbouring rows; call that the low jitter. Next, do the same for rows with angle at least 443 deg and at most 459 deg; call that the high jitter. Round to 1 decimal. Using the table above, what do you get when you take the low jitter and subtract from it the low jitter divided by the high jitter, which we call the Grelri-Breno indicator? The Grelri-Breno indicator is 4.8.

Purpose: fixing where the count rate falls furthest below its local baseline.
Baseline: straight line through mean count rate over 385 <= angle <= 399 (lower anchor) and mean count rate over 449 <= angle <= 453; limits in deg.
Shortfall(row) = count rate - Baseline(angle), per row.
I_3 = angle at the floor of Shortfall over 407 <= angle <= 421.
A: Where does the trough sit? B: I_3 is 408 deg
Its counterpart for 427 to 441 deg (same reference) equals 434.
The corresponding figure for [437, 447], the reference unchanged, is 438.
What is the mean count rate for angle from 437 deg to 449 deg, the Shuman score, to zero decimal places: 83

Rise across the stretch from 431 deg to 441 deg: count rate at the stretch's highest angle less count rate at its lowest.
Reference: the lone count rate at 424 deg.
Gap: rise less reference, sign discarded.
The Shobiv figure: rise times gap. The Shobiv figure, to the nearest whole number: 480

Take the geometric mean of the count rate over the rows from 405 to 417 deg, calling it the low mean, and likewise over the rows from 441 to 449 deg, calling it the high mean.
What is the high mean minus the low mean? 27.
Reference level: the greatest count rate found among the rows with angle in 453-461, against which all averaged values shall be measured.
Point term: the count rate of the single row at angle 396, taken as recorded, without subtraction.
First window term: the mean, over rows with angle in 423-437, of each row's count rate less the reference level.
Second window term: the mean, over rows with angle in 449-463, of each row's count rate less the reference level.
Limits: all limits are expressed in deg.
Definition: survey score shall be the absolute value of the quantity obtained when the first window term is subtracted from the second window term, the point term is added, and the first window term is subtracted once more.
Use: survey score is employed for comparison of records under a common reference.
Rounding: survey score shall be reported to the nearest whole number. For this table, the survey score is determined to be 100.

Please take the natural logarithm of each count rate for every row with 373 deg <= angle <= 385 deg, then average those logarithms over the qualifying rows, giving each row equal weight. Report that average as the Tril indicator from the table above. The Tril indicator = 4.41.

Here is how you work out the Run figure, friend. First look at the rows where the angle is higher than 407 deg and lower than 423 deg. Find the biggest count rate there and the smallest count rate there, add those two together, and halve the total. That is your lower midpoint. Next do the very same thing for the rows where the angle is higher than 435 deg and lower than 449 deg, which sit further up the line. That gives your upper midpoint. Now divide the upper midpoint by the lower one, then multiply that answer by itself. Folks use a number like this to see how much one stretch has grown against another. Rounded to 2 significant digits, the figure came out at 1.5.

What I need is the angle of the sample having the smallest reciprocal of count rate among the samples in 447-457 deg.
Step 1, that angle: 448 deg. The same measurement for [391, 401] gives 392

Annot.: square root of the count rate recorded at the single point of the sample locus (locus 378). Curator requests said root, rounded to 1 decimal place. 8.9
